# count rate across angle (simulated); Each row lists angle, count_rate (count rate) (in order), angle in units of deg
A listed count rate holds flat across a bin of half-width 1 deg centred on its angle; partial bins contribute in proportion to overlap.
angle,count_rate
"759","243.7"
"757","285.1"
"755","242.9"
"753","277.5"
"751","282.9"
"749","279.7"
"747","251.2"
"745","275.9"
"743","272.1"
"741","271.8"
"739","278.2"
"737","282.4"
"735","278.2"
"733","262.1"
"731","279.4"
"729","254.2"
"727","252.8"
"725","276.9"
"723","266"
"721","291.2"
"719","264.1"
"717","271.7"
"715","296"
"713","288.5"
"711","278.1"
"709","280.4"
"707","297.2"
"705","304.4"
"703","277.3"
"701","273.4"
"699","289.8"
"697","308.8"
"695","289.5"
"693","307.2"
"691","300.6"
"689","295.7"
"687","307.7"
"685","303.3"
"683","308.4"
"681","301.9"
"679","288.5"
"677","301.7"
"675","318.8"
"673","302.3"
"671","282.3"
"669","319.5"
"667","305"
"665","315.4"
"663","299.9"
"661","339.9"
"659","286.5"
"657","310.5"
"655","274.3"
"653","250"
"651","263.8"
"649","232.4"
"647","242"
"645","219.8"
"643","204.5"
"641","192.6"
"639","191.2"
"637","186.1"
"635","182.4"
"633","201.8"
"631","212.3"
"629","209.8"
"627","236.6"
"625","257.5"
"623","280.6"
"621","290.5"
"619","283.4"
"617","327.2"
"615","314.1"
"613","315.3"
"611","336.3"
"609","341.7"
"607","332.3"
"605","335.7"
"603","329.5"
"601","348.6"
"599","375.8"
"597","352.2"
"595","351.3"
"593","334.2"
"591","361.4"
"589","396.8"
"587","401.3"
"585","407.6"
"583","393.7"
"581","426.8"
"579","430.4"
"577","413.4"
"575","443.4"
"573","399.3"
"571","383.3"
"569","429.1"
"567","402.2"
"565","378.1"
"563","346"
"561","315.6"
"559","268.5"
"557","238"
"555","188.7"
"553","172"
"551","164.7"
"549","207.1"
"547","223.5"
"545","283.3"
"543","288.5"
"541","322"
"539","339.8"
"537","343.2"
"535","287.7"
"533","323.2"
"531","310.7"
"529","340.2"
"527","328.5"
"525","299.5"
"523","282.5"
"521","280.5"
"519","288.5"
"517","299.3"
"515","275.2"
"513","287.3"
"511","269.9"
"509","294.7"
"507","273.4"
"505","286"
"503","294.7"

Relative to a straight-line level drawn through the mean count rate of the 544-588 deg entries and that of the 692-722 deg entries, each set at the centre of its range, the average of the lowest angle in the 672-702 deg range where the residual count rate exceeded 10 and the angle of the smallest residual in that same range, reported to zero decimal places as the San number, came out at 688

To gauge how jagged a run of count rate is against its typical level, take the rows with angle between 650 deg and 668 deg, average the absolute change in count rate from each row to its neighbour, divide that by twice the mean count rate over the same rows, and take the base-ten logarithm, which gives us -1.33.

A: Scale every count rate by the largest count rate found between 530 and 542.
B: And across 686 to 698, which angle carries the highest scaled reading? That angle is 697 deg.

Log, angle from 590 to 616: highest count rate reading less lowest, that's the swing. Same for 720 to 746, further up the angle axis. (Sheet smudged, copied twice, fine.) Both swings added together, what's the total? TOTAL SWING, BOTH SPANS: 100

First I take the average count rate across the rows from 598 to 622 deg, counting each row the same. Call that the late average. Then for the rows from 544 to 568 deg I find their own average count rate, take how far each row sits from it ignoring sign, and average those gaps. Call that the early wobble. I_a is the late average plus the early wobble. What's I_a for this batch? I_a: 394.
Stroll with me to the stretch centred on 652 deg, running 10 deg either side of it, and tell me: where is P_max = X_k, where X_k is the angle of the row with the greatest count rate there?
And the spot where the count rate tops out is 661 deg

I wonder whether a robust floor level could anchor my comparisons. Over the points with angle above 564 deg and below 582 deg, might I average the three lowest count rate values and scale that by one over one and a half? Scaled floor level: 258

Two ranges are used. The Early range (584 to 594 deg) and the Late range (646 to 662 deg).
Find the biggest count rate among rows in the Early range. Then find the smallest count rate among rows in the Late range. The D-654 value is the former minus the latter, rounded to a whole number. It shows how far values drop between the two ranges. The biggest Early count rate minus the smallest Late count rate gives 175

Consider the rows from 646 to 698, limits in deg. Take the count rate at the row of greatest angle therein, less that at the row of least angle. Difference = 67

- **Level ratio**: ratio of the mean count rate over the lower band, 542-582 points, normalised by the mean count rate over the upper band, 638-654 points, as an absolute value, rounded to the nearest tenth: 1.4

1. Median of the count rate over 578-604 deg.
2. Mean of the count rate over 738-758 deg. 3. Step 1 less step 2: 104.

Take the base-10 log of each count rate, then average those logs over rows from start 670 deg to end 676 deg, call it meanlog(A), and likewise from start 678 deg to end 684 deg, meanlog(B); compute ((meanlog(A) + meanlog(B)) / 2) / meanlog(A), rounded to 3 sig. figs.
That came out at 1.00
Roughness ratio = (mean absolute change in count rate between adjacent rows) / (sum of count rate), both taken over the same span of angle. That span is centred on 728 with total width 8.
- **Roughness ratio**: 0.016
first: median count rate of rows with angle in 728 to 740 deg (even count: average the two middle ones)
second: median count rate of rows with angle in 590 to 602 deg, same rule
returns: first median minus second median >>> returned -74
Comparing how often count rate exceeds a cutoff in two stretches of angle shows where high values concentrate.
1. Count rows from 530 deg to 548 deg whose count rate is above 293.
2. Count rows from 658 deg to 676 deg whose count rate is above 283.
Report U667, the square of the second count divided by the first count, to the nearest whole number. 13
